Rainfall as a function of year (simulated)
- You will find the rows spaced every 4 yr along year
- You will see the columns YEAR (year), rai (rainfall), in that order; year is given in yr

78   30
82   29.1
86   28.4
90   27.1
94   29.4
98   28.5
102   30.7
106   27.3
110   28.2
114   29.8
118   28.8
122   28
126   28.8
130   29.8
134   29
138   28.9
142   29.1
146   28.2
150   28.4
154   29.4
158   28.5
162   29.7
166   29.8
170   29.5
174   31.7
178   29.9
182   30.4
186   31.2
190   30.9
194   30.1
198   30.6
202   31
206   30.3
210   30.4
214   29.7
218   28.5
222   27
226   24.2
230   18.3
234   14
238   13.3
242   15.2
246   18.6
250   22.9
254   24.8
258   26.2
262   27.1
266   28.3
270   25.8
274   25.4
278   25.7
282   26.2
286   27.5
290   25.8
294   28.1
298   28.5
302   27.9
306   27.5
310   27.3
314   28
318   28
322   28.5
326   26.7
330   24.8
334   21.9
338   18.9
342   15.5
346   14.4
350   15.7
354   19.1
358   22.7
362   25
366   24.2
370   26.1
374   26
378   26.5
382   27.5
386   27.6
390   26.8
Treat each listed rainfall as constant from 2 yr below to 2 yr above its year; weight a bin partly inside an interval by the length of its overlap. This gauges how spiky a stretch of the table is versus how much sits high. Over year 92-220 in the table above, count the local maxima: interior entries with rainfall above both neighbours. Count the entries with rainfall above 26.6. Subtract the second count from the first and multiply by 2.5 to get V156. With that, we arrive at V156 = -55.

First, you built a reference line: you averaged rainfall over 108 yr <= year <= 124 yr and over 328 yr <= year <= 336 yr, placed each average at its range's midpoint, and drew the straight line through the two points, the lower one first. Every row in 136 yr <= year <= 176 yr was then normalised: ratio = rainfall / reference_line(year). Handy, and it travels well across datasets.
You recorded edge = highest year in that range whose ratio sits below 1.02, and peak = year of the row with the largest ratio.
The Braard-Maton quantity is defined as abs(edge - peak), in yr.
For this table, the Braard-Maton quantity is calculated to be 24 yr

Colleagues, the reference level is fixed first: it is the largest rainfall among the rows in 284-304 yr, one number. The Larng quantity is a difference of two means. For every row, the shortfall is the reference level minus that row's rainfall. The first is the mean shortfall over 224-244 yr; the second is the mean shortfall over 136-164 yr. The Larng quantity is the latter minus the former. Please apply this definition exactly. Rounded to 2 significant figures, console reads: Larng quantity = -12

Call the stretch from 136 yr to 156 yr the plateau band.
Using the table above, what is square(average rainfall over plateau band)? 829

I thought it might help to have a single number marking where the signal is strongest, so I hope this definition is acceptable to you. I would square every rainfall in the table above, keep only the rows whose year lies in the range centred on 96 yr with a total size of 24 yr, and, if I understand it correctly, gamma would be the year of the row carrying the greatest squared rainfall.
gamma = 102 yr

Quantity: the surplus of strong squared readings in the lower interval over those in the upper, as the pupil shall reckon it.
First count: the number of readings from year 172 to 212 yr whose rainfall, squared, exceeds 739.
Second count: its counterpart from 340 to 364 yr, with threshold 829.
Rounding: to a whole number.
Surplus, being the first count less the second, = 10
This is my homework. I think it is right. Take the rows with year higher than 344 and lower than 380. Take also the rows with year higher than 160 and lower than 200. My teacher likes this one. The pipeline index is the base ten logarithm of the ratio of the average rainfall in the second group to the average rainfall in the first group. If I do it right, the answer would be 0.14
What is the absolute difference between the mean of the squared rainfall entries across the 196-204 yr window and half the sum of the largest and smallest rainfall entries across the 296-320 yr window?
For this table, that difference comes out 921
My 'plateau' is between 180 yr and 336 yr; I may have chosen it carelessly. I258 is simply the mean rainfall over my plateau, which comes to 26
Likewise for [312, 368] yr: 22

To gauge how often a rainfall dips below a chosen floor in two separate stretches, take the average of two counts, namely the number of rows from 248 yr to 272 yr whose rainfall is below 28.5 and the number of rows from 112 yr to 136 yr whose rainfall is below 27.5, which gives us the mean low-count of 3.00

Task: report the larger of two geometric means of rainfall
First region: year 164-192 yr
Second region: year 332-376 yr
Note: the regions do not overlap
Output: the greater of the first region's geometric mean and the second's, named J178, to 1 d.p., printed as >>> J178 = 30.5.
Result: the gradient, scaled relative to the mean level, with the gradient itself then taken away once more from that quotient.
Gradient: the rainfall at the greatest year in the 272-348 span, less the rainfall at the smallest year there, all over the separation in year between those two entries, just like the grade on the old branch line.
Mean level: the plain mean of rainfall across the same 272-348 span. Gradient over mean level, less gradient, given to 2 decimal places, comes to 0.15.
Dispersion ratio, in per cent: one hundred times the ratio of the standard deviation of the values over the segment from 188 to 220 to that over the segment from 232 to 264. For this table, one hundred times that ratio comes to 14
